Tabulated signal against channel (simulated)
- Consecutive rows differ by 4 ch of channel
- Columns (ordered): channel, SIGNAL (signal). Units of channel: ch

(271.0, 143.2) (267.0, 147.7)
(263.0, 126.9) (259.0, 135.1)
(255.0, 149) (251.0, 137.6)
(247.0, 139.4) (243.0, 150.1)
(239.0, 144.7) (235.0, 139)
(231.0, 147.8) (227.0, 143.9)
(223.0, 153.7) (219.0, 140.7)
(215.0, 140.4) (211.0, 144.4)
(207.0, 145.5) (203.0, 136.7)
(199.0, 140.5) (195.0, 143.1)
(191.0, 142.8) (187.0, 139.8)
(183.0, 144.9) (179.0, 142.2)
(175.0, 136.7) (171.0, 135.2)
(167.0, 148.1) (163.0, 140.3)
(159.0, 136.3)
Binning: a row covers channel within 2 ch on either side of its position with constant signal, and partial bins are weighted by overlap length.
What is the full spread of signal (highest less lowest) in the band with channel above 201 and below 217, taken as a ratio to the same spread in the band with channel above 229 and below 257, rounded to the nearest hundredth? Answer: 0.70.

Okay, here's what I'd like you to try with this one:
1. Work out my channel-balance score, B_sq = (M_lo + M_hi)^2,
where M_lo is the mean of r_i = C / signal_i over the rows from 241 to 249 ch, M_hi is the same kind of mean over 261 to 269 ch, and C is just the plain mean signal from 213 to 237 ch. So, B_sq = 4.22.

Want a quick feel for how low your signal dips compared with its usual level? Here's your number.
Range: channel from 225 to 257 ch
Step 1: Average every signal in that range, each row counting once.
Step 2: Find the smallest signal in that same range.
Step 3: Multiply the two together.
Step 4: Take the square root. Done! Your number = 141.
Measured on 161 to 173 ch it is 138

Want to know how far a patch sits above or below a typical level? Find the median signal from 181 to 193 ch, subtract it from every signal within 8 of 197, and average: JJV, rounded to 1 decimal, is -2.0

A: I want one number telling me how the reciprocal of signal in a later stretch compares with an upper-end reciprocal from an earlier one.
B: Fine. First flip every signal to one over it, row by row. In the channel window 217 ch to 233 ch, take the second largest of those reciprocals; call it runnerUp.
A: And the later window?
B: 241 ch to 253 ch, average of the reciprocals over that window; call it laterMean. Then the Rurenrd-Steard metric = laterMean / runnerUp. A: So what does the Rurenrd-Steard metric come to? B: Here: 1.01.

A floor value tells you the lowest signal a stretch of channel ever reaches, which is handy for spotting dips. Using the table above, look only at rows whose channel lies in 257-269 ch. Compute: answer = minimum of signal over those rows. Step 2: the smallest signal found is 126.9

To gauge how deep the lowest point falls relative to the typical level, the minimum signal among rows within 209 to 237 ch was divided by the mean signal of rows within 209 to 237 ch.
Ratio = 0.963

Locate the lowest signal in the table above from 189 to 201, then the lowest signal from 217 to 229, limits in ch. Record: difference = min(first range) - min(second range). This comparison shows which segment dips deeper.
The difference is 0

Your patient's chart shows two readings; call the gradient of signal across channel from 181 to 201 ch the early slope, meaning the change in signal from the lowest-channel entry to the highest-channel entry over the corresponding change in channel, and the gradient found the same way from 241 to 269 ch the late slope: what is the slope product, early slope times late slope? 0.03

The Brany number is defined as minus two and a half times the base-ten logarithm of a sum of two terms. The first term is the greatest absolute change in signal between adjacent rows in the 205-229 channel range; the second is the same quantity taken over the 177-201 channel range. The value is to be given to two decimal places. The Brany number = -3.14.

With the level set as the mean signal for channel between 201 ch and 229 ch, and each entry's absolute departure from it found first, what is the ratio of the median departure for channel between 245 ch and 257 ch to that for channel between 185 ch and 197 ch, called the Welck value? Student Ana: 6.6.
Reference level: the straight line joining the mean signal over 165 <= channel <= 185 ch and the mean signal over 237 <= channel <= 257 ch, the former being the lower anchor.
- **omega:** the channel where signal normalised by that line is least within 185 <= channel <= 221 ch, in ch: 203.0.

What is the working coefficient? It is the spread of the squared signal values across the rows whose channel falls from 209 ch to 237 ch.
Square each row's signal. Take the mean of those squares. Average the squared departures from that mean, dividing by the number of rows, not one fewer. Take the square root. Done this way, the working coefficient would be 1386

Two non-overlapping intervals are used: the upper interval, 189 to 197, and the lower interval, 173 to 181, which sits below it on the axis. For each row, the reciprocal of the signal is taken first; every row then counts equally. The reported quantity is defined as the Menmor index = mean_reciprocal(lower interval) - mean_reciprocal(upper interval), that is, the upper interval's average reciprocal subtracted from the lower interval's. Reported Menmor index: 0.0002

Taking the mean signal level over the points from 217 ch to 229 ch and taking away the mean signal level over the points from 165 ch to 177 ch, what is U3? 6.1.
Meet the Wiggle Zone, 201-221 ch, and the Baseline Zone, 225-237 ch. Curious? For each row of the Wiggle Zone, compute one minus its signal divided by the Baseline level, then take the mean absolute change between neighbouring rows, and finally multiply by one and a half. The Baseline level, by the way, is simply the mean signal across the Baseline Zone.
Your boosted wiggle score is 0.04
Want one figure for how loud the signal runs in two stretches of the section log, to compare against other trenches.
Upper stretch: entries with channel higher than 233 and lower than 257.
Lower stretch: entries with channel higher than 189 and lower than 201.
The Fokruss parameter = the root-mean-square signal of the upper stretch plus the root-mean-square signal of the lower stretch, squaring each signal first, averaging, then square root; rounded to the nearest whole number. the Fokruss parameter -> 286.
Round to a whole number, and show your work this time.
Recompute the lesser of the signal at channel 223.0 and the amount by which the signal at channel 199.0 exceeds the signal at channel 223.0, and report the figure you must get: -13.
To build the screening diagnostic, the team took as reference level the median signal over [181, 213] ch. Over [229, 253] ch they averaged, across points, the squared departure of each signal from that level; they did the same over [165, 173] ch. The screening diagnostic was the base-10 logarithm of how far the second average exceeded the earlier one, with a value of 1.3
